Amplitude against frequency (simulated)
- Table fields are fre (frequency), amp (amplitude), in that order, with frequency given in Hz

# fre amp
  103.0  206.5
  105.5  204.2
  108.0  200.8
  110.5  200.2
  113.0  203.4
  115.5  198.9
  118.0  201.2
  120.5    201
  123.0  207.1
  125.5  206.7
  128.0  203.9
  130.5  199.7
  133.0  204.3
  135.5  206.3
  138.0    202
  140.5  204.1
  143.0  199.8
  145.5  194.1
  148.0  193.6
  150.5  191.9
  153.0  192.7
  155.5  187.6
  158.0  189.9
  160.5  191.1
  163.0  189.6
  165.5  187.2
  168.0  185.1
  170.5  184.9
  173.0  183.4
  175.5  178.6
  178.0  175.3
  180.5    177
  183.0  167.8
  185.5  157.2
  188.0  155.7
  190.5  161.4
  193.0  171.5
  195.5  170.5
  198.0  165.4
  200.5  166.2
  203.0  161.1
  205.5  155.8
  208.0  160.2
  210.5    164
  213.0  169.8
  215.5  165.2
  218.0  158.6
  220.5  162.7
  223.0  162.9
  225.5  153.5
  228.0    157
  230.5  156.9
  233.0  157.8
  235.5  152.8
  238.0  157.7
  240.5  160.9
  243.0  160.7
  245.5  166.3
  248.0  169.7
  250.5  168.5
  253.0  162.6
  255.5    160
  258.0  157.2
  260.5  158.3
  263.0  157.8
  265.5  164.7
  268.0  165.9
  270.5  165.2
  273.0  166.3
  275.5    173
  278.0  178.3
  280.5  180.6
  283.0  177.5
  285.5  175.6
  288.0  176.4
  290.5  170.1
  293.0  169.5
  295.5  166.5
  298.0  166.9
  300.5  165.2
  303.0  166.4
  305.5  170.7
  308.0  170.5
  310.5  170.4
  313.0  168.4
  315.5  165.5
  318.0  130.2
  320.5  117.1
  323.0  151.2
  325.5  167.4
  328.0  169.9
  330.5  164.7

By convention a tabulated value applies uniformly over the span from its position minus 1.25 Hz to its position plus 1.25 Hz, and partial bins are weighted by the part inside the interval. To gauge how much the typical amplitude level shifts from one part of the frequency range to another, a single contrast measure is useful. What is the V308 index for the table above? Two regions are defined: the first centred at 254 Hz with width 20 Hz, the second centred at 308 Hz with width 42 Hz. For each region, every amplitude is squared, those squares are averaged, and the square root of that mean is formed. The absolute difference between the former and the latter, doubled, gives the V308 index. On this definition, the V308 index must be 1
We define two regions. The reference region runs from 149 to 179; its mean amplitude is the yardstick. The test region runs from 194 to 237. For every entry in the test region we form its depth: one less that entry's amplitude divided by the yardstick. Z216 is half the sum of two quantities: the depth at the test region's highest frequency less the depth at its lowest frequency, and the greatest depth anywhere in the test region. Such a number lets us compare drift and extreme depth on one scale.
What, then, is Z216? 0.14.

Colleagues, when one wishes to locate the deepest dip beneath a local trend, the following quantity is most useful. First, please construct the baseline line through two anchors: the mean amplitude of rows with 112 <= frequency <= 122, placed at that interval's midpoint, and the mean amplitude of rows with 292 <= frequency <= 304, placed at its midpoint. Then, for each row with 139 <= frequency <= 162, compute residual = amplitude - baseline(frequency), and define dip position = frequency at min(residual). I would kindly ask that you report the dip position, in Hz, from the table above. 155.5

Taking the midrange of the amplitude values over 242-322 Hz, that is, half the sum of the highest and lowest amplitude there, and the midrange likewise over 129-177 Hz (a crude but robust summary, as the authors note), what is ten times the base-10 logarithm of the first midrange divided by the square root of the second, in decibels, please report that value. 10.3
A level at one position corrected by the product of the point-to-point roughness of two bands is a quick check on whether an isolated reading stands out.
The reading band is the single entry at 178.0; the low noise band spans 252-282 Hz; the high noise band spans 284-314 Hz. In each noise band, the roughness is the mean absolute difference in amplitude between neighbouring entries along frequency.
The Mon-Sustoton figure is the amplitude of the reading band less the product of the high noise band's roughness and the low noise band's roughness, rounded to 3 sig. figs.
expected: 170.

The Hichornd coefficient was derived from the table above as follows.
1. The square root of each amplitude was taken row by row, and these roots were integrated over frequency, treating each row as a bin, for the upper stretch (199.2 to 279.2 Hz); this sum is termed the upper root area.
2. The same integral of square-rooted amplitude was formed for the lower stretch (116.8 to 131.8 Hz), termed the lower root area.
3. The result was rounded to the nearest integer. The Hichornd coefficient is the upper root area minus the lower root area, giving 806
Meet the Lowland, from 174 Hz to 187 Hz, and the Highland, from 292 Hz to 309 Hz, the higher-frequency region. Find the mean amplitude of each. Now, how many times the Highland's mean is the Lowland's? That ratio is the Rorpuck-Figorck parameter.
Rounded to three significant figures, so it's 1.02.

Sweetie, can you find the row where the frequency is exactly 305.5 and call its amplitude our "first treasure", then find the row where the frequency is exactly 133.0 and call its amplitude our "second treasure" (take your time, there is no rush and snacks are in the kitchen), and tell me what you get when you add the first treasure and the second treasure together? 375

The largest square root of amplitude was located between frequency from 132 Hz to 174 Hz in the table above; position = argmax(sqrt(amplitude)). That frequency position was 135.5 Hz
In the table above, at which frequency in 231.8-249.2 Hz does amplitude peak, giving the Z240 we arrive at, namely 248.0 Hz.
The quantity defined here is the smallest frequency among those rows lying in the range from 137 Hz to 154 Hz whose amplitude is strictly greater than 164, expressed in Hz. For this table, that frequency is 138.0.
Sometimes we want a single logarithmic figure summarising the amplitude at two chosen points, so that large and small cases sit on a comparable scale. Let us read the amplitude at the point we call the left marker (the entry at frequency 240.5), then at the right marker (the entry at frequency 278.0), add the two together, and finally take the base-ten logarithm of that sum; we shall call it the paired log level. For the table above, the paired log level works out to 2.53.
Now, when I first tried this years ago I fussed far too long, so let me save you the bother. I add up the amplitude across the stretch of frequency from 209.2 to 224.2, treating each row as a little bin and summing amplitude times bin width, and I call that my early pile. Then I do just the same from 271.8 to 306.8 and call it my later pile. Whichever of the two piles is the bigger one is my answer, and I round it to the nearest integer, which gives 6008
